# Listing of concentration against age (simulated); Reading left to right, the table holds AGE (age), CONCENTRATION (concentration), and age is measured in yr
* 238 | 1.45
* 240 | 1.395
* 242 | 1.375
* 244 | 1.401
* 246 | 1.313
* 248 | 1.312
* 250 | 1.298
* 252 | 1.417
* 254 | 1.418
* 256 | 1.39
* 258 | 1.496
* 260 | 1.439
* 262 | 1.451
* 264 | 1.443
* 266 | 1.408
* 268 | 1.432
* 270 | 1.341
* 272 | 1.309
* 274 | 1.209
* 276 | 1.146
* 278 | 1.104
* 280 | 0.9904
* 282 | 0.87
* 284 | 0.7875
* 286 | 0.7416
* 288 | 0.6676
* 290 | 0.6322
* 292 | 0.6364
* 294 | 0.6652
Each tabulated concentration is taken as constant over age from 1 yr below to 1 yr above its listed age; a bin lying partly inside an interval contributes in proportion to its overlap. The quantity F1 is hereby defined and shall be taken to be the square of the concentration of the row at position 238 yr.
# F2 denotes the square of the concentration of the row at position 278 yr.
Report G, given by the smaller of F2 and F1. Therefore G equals 1.2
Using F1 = 2.10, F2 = 1.2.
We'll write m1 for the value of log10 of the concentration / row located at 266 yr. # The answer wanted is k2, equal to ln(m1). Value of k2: -1.91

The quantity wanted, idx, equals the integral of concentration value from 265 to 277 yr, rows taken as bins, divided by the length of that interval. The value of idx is 1.31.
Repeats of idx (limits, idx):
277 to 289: 0.86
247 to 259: 1.39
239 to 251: 1.35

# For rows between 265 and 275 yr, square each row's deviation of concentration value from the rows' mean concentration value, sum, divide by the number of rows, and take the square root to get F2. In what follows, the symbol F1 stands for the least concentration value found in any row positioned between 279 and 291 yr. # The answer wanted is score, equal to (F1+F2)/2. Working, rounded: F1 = 0.6322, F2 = 0.08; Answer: 0.356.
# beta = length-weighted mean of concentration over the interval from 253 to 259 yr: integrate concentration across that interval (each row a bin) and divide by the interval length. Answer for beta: 1.43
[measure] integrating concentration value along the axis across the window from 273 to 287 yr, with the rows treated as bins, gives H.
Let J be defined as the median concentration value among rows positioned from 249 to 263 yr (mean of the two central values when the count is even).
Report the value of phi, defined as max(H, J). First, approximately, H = 14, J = 1.4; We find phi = 13.7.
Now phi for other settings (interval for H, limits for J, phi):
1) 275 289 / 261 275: 12.6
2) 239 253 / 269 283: 19.0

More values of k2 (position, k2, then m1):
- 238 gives -1.82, 0.161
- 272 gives -2.15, 0.117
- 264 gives -1.84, 0.159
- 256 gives -1.94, 0.143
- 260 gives -1.84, 0.158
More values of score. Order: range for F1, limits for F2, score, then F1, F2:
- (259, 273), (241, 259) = 0.685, 1.309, 0.06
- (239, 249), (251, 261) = 0.674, 1.312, 0.04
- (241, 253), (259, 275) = 0.689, 1.298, 0.08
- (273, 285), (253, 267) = 0.410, 0.7875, 0.03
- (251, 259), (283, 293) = 0.726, 1.39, 0.06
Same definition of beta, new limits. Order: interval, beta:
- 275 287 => 0.94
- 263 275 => 1.36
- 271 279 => 1.19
